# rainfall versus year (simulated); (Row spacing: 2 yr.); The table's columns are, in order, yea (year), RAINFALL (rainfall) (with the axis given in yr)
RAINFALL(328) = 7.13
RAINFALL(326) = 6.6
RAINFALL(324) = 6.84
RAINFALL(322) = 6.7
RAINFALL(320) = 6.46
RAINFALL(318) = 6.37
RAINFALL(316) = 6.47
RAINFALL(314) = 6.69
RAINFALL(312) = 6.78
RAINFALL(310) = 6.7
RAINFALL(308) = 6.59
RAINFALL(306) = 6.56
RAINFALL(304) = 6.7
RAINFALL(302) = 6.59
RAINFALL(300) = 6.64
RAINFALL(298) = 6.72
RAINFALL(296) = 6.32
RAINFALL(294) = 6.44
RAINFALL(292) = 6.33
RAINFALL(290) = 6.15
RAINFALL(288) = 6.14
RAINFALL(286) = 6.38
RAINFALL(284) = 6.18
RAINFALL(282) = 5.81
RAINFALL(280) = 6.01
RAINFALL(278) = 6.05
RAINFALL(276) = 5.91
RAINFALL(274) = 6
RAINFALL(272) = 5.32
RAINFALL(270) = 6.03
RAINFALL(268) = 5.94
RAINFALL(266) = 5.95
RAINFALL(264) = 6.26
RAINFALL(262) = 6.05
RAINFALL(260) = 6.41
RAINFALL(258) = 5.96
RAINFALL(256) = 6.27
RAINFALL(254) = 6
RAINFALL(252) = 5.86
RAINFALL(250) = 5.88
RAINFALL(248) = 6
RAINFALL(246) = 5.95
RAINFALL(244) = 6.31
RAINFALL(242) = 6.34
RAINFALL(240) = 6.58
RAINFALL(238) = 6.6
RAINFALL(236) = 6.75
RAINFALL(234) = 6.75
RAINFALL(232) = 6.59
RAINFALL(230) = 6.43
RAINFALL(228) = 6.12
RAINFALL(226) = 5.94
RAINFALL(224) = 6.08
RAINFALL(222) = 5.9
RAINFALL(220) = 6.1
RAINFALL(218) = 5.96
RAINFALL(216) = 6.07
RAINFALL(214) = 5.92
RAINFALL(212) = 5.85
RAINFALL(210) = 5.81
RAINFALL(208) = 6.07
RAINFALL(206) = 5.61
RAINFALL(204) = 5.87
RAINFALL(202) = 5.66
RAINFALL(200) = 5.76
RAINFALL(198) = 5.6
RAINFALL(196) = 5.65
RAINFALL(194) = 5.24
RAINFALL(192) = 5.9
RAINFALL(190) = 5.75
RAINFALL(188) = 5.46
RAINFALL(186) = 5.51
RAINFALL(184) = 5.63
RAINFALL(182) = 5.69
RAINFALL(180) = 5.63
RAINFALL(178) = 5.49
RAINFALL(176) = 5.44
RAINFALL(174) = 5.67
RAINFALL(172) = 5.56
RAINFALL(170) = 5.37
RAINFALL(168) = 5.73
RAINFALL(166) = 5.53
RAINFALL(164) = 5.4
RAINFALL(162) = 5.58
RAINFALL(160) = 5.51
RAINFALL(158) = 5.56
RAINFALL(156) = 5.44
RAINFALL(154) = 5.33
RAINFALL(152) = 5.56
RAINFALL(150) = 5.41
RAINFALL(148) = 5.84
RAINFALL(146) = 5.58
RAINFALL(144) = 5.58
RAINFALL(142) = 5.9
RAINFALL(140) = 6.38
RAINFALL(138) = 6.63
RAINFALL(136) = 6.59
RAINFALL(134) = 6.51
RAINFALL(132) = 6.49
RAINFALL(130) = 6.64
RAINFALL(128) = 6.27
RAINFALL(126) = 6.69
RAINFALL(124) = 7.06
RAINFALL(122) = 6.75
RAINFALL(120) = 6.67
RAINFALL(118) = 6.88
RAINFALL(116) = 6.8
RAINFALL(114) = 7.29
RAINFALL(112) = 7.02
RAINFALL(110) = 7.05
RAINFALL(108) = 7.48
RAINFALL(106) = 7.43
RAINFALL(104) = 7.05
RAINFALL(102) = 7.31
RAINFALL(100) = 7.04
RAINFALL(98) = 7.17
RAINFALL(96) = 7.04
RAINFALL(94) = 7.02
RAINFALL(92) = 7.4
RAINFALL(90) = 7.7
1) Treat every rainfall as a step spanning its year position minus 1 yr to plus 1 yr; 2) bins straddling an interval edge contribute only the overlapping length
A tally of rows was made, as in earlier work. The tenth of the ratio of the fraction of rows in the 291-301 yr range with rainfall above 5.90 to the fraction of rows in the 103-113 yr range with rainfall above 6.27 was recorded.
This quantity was 0.100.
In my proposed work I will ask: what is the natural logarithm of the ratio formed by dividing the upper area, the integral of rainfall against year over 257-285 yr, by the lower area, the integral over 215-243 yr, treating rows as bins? -0.05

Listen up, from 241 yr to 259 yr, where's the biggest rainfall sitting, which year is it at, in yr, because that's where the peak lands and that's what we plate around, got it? 242 yr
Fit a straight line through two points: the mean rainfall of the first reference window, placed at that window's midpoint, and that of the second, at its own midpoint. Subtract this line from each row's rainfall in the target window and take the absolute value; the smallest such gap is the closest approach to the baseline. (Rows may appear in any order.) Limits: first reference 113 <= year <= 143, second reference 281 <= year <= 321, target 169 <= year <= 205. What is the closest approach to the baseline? 0.7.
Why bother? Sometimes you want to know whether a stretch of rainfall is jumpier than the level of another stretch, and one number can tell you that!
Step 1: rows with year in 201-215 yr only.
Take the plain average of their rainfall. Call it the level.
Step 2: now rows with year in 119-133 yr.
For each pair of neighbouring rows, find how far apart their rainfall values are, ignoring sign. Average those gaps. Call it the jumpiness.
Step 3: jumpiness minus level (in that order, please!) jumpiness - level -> -5.54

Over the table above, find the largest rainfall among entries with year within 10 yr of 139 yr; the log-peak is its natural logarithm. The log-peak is 1.89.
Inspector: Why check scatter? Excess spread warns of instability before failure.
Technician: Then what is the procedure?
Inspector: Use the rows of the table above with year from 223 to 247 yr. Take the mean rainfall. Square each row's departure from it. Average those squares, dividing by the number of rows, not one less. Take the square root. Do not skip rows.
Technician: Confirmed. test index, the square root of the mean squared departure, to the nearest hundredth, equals 0.28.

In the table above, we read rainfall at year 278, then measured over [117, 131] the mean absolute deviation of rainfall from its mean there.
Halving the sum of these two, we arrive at 3.11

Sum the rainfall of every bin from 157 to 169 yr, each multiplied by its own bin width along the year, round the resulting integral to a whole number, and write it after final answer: 67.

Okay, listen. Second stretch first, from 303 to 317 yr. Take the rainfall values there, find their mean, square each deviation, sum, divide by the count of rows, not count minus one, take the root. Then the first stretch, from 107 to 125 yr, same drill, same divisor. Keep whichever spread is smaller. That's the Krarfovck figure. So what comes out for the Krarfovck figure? 0.10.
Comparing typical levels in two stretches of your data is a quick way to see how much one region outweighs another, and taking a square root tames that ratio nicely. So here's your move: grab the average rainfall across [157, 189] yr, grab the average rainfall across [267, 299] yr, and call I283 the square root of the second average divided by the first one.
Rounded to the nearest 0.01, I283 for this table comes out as 1.05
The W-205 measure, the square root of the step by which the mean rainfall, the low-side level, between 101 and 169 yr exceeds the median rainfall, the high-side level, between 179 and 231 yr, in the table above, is 0.70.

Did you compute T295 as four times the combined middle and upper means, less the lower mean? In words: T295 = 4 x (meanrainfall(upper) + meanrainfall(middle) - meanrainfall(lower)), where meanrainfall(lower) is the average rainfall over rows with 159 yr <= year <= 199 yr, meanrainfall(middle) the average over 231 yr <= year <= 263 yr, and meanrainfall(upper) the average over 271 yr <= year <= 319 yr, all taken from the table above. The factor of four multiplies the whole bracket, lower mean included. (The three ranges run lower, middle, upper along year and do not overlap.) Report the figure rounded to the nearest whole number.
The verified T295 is 28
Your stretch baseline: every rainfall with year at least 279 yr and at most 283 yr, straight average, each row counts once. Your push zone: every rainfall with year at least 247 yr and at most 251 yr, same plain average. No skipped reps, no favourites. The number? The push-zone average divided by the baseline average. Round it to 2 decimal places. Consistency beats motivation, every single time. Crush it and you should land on 1.01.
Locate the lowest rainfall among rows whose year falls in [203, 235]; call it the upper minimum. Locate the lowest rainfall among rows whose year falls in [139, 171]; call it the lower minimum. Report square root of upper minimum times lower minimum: 5.5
